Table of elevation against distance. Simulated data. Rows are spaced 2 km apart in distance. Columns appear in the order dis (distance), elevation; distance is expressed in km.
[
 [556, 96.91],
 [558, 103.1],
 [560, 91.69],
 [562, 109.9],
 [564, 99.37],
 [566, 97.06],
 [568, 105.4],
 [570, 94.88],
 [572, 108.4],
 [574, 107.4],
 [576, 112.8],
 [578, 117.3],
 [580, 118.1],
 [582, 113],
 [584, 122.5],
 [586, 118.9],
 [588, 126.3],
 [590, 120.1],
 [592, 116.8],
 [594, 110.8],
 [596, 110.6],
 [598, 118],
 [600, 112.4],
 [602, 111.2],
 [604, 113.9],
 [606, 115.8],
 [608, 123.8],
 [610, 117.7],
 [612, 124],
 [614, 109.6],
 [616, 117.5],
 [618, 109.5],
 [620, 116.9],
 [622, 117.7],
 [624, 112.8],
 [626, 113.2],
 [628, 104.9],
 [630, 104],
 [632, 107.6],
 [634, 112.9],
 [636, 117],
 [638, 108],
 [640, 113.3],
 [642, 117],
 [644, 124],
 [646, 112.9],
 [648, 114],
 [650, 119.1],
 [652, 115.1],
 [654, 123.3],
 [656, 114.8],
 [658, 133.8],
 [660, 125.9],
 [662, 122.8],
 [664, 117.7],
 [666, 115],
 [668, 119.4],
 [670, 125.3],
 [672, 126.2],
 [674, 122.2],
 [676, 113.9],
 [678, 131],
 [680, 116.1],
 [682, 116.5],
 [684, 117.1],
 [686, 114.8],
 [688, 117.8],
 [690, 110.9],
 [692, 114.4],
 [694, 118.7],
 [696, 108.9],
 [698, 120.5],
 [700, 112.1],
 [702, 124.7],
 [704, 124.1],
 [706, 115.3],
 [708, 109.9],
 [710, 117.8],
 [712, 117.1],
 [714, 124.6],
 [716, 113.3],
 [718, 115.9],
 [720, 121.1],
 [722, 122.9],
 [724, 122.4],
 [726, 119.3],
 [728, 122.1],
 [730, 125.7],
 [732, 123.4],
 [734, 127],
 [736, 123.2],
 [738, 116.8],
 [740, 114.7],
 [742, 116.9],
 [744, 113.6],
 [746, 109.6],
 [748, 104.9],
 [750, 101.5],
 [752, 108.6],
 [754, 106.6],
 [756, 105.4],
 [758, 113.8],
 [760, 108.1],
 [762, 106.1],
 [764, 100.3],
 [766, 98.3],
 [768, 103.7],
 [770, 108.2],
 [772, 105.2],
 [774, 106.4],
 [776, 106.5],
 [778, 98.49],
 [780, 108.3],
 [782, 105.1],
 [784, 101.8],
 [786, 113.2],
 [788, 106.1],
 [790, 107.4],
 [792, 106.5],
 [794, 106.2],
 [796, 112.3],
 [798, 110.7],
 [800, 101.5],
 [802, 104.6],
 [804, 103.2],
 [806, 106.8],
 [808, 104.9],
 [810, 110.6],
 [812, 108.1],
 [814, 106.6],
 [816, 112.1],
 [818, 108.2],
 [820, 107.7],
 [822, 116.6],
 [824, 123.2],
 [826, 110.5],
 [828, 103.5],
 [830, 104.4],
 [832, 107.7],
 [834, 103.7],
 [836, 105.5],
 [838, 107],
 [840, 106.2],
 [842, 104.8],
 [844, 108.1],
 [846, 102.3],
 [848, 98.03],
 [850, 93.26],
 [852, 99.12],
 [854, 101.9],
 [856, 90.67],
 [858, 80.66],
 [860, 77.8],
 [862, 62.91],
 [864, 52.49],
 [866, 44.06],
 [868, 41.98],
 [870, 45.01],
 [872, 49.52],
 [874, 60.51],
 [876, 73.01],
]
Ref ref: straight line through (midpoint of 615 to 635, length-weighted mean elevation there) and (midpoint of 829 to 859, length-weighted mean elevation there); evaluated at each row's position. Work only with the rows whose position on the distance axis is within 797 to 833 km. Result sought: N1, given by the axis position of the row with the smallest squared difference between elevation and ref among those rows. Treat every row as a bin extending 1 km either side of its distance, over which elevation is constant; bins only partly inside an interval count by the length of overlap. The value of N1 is 804 km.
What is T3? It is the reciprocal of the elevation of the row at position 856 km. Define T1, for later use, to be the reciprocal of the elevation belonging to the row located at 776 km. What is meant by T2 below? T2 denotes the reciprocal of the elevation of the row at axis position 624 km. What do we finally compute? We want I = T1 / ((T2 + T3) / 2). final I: 0.94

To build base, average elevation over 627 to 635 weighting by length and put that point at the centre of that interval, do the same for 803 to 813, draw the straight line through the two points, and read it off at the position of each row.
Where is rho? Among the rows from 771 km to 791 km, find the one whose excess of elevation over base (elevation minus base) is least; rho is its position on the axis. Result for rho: 778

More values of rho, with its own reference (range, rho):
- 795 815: 800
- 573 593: 574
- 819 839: 828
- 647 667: 648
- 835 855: 850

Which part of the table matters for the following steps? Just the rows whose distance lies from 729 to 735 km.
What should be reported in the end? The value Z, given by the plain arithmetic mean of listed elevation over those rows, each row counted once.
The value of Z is 125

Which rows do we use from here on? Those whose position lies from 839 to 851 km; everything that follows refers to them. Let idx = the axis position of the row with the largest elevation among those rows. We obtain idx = 844 km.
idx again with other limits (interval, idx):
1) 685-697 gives 694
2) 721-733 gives 730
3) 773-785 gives 780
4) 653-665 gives 658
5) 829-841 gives 832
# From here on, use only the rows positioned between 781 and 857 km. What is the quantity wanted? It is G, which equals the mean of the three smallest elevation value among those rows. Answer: 94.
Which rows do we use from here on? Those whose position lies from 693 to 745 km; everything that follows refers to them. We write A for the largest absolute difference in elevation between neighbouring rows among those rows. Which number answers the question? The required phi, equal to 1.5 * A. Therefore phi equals 19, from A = 12.6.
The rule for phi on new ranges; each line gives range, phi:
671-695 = 26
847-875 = 22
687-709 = 19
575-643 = 22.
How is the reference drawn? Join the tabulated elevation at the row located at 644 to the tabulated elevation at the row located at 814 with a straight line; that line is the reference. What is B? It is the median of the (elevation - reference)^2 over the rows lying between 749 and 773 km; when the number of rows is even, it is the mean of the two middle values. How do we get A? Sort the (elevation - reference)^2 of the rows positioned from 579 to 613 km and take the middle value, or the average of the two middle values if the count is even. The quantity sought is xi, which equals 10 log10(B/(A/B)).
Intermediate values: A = 146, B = 36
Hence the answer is 9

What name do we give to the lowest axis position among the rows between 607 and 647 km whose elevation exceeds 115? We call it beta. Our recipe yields 608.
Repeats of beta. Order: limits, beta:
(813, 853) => 822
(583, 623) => 584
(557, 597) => 578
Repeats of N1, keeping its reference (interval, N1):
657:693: 690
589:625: 600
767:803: 772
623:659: 624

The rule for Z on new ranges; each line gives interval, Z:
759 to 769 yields 103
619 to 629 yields 113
